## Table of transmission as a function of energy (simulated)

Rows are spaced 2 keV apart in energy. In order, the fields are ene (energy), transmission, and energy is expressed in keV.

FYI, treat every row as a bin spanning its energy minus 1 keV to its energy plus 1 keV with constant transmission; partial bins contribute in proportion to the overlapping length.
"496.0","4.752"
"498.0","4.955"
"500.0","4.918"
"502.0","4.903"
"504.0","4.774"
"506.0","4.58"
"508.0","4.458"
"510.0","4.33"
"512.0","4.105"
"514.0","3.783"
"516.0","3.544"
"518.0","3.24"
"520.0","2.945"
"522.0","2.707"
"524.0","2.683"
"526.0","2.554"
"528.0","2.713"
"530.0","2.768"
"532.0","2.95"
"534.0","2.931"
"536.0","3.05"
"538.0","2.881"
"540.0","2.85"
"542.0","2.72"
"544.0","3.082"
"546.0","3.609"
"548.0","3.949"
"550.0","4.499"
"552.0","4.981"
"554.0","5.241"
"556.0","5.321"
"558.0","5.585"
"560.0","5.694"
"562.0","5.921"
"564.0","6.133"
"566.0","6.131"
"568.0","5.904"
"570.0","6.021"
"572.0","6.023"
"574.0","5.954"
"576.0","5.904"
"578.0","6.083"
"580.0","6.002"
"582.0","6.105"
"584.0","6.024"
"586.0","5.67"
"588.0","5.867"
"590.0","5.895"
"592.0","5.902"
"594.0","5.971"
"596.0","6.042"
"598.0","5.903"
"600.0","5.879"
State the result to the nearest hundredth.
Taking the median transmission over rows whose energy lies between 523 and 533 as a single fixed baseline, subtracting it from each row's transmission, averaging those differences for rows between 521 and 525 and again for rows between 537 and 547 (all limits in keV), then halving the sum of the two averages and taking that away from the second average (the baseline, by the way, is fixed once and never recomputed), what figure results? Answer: 0.17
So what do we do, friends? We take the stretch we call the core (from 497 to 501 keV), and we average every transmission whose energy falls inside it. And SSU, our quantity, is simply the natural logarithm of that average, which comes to 1.6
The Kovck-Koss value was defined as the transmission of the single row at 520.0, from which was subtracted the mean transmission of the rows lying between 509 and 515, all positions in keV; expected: -1.1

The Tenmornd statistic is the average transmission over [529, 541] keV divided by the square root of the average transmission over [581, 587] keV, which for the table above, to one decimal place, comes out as 1.2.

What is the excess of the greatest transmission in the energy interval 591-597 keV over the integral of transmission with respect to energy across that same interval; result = -30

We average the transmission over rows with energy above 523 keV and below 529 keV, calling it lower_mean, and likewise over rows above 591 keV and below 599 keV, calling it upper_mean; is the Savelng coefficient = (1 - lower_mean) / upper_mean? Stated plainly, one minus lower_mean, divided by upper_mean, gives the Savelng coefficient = -0.28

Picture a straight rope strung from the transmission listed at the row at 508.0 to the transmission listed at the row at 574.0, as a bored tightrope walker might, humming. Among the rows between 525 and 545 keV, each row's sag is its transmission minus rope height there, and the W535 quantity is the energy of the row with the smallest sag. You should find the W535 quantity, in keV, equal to 542.0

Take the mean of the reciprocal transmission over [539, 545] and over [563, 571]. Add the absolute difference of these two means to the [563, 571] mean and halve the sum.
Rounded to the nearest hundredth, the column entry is 0.17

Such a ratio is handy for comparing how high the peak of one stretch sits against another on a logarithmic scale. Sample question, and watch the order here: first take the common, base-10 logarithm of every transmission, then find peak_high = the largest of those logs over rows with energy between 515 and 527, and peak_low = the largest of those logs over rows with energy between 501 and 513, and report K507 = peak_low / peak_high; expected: 1.26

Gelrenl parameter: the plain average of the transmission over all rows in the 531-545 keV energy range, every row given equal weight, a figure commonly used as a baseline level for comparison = 2.9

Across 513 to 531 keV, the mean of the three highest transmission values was 3.5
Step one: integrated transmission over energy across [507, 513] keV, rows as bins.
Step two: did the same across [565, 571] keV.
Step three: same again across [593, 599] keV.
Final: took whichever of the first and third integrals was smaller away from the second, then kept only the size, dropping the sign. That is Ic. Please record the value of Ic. 10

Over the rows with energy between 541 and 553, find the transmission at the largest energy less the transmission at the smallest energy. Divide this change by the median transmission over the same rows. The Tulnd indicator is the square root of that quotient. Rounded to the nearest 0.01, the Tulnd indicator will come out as 0.77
